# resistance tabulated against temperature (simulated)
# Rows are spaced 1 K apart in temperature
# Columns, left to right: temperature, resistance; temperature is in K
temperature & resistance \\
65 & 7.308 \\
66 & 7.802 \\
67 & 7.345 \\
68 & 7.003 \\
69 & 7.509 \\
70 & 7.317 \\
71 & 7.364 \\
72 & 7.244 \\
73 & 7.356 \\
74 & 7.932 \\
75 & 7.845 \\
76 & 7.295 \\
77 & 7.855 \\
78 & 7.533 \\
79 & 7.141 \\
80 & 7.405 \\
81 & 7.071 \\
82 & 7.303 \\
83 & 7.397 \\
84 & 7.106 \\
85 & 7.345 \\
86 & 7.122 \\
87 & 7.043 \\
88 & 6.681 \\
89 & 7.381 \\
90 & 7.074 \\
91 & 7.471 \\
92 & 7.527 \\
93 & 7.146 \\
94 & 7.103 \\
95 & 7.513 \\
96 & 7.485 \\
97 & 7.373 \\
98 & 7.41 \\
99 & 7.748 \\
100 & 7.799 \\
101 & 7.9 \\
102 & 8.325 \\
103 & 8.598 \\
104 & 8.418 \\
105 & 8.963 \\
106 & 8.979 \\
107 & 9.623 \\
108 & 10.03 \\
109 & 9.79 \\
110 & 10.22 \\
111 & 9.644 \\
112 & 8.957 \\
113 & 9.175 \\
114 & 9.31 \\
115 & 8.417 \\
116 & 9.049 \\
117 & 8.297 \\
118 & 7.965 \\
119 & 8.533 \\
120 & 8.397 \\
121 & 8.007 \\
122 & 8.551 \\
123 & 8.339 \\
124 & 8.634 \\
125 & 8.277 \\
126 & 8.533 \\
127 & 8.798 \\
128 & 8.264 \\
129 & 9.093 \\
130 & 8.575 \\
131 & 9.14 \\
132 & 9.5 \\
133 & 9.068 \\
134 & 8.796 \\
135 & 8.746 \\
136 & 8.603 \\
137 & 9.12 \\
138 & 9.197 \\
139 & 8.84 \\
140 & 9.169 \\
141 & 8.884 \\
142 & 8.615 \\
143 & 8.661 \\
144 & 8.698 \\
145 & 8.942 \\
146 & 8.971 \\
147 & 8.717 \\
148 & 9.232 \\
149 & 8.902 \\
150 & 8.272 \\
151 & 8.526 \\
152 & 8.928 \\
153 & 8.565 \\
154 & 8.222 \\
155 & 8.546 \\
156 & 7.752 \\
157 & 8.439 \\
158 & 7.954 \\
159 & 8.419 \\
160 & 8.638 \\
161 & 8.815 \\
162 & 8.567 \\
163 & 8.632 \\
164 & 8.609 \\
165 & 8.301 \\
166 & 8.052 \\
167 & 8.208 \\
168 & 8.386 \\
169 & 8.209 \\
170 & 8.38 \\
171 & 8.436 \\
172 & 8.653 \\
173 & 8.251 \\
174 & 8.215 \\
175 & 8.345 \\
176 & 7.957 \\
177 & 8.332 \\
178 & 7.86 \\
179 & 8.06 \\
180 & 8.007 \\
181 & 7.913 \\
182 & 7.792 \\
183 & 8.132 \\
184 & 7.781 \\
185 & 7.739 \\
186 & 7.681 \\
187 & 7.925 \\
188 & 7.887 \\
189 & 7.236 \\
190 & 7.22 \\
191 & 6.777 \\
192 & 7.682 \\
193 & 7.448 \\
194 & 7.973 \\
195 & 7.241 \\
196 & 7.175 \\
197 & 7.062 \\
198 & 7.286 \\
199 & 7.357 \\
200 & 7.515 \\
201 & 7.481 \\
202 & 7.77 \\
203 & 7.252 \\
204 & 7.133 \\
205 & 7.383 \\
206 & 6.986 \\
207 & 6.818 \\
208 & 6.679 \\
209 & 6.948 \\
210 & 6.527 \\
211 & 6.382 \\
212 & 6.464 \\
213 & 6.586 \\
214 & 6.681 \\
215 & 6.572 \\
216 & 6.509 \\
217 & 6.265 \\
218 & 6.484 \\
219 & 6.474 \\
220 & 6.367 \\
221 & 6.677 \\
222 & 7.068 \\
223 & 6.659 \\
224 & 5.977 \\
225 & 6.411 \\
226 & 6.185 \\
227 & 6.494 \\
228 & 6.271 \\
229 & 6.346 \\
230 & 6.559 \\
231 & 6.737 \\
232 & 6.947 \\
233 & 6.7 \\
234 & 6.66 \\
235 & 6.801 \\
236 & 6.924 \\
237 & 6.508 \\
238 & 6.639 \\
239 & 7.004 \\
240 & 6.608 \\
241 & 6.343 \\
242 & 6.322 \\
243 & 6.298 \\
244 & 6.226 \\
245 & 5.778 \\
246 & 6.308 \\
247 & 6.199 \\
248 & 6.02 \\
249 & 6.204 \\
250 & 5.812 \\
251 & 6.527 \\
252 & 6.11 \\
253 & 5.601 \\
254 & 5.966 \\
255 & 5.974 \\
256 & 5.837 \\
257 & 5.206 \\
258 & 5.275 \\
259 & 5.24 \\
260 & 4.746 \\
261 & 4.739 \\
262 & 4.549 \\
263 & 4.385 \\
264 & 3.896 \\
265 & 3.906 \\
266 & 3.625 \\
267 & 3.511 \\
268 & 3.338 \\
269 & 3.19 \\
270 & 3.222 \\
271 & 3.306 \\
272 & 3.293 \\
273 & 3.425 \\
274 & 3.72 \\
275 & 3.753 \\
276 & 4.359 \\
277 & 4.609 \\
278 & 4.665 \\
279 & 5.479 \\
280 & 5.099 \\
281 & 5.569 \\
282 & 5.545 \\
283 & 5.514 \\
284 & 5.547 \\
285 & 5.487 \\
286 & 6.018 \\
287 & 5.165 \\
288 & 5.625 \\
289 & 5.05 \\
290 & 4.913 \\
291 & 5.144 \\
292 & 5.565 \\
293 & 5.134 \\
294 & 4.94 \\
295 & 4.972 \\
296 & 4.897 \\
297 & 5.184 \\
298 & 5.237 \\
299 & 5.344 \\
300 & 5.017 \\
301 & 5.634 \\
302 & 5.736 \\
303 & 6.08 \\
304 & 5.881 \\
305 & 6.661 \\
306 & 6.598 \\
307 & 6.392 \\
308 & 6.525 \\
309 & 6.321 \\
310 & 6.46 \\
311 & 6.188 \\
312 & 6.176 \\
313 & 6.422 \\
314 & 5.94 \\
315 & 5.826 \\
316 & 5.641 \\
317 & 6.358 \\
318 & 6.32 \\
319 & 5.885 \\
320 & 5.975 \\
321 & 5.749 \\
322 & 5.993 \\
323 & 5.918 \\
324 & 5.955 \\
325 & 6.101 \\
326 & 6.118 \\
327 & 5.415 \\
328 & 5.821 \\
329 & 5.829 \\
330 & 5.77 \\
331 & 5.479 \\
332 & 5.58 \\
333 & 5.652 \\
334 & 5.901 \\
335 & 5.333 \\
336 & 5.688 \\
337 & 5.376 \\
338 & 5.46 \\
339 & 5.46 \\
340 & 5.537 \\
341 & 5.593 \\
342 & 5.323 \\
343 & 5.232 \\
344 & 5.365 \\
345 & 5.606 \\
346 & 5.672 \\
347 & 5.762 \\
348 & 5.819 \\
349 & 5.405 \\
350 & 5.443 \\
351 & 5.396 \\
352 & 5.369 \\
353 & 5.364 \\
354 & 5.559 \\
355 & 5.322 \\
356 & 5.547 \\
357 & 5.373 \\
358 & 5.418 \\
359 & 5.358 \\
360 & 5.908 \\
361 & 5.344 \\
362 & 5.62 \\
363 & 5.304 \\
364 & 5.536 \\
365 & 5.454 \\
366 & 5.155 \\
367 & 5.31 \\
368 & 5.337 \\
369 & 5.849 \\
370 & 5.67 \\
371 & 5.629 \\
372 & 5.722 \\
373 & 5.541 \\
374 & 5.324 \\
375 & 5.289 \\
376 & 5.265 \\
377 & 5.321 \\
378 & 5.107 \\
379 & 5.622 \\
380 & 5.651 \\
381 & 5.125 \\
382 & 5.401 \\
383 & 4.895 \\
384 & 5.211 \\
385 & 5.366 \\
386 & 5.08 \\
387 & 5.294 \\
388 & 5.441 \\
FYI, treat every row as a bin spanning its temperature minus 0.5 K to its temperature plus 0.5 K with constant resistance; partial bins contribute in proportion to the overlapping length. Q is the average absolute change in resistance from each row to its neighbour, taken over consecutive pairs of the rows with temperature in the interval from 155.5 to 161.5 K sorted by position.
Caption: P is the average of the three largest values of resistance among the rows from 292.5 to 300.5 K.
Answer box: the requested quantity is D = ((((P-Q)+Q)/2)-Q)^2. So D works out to 4.9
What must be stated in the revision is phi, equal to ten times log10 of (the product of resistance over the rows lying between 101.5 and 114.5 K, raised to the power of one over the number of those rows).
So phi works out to 9.6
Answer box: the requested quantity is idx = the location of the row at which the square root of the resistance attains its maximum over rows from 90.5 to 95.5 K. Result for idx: 92 K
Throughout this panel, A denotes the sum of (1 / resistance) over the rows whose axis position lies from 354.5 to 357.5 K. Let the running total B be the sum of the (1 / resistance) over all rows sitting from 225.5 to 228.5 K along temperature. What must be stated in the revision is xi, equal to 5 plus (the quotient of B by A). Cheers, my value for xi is 5.86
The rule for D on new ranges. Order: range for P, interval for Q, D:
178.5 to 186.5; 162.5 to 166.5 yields 14.7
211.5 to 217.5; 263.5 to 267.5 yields 10.1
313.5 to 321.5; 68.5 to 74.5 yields 8.4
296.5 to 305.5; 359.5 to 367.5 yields 8.0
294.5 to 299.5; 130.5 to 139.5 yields 5.5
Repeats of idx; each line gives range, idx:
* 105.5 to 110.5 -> 110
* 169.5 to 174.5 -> 172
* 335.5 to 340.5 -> 336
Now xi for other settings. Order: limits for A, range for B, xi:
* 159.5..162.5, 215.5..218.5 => 6.35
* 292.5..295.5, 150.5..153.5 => 5.58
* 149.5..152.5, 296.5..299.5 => 6.63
